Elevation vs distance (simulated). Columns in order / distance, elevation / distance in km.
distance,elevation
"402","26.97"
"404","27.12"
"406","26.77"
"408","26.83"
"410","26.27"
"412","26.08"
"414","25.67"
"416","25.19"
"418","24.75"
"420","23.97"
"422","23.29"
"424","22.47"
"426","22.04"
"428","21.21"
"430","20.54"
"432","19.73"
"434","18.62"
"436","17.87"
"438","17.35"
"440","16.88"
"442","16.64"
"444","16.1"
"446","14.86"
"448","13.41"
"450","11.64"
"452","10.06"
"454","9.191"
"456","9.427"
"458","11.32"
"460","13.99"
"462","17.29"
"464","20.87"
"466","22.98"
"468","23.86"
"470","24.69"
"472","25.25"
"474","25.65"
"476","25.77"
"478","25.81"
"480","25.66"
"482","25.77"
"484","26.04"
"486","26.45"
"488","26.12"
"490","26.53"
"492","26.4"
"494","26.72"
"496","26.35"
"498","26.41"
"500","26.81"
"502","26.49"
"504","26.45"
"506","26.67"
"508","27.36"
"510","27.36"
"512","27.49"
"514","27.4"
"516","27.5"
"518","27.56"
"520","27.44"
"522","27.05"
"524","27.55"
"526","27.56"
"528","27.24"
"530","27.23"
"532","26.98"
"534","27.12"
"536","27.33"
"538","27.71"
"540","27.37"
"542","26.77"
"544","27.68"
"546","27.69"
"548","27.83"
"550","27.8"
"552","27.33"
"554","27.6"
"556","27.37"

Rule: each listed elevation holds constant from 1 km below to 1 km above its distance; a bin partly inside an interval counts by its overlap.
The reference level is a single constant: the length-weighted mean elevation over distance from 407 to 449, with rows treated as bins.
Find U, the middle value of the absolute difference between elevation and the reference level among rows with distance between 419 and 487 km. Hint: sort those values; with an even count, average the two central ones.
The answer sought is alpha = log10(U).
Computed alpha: 0.63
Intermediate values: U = 4.3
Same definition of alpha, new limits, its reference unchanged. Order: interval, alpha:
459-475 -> 0.57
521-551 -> 0.81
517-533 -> 0.81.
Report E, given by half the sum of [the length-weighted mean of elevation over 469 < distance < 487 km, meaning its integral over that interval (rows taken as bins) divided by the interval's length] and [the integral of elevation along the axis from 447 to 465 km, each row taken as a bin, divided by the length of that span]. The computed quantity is 19.3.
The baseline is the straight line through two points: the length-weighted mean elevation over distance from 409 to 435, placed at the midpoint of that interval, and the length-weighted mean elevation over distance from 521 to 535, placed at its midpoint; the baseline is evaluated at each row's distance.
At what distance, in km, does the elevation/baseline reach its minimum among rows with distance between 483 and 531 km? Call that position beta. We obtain 530 km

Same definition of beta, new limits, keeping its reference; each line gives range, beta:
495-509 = 504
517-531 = 530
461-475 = 462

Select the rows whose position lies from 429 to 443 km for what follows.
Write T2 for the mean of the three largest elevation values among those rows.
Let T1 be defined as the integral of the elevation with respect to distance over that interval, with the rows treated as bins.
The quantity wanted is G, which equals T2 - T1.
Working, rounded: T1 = 255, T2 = 19.6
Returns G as -236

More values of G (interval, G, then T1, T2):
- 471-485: -334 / 360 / 25.9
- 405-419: -336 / 363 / 26.6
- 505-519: -355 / 383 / 27.5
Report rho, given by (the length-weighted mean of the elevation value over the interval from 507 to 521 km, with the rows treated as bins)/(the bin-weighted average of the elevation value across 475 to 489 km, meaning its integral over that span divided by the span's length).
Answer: 1.06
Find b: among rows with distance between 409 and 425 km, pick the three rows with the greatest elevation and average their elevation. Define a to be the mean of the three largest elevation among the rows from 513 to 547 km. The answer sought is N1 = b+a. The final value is 53.7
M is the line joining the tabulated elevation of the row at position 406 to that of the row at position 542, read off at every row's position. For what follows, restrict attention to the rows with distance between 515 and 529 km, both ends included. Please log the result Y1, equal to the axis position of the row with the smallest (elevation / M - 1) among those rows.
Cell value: 522 km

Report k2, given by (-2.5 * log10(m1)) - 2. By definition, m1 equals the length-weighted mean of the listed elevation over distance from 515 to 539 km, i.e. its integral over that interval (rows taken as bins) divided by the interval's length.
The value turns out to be -5.59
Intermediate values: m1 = 27.4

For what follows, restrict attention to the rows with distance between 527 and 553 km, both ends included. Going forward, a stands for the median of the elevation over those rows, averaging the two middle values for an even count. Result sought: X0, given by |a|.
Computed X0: 27.3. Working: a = 27.3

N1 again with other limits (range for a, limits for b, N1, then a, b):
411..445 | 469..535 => 53.2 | 25.6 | 27.6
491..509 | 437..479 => 52.7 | 27.0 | 25.7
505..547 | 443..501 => 54.4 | 27.7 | 26.7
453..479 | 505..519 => 53.3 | 25.7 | 27.5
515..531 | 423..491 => 53.9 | 27.6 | 26.4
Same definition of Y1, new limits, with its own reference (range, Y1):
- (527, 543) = 542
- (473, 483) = 474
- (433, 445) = 444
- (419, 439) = 438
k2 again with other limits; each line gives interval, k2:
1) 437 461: -4.82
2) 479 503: -5.55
